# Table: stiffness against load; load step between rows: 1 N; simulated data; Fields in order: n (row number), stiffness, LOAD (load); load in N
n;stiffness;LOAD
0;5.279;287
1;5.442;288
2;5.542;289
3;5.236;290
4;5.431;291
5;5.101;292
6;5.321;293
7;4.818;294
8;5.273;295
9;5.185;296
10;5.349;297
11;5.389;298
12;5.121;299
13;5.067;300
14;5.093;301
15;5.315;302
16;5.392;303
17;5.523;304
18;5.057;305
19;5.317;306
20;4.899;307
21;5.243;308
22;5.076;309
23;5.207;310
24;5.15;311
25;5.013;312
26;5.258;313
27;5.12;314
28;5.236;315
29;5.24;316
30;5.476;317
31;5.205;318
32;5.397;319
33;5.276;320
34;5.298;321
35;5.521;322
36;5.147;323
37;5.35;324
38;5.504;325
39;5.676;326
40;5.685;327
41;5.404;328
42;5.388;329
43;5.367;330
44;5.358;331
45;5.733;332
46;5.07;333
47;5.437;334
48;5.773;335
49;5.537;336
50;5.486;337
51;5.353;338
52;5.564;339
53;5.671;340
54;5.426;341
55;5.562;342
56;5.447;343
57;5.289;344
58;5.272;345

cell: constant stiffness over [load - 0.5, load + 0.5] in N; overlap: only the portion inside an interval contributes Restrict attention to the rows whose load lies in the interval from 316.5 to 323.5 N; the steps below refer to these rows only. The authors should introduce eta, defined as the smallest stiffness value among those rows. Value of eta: 5.147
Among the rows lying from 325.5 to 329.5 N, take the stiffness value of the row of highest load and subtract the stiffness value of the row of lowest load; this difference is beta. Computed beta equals -0.3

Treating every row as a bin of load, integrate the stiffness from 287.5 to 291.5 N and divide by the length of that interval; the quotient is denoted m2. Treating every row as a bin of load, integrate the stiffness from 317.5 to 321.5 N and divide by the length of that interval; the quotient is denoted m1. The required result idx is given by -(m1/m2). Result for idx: -0.98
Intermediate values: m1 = 5.29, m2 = 5.41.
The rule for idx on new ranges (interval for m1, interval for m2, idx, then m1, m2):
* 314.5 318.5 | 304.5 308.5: -1.03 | 5.29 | 5.13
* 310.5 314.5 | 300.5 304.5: -0.96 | 5.14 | 5.33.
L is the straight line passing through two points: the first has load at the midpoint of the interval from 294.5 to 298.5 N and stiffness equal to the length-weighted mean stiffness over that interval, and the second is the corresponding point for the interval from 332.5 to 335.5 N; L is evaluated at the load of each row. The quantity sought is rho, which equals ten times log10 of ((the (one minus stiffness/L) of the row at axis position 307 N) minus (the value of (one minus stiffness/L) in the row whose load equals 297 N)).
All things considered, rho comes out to -10.4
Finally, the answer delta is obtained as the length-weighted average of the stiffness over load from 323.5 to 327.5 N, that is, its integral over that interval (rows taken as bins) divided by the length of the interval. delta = 5.55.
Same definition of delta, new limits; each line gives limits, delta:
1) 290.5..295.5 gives 5.19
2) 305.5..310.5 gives 5.15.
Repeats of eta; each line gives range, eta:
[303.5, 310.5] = 4.899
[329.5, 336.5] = 5.07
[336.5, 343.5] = 5.353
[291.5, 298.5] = 4.818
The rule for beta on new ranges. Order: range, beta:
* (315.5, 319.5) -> 0.2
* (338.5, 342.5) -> 0.0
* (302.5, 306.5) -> -0.1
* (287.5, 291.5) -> 0.0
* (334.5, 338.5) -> -0.4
